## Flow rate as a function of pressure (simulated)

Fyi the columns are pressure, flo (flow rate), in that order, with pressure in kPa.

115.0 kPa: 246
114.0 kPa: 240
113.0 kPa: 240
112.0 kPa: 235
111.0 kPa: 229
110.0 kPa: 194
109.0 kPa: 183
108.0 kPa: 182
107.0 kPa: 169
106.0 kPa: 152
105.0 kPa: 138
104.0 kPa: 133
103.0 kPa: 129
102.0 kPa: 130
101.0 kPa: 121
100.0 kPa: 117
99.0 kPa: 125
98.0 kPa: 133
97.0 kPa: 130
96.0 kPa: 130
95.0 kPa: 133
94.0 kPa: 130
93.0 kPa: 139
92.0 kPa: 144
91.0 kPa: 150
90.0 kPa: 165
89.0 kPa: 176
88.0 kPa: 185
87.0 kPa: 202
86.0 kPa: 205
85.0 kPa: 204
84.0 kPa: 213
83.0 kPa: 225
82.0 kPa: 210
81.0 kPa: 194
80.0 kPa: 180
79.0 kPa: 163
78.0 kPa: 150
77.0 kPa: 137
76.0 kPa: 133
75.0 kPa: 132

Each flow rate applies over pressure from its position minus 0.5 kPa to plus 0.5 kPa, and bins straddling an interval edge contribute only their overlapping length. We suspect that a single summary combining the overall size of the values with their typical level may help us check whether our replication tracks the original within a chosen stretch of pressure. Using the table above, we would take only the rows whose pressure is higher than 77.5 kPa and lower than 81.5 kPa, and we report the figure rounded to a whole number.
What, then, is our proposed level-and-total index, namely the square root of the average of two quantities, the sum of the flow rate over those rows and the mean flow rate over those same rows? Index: 21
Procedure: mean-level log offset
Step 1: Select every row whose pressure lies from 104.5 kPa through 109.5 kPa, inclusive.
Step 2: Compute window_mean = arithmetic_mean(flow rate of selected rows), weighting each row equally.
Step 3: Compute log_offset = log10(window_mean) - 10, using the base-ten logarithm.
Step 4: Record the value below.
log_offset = -7.78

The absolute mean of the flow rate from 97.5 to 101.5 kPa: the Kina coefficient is 124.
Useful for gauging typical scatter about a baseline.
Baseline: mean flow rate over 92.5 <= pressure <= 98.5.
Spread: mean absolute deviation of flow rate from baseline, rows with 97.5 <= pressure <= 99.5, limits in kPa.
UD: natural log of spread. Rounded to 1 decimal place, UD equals 1.4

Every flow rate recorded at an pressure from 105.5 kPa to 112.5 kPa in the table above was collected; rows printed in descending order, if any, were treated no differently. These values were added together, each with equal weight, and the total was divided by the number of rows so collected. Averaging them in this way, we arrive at 192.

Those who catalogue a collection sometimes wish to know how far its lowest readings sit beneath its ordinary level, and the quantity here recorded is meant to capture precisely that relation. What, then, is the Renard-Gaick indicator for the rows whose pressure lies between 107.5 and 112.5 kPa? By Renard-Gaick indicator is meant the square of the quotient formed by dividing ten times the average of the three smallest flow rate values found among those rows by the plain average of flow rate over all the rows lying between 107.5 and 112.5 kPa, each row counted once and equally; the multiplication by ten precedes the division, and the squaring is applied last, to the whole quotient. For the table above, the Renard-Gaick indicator 83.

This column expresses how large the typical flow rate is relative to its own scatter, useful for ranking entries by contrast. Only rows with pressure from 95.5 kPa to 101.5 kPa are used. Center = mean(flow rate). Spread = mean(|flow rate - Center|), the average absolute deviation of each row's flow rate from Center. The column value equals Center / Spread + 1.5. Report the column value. 27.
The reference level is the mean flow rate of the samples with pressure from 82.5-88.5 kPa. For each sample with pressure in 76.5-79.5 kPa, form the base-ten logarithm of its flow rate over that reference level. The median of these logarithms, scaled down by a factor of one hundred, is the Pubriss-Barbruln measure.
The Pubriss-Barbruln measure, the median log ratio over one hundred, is -0.0014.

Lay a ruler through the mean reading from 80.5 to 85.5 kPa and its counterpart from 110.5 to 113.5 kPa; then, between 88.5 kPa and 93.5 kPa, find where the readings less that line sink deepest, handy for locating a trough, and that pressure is 93.0 kPa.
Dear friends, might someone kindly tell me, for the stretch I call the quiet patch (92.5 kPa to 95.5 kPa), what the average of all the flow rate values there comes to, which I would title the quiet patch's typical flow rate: 134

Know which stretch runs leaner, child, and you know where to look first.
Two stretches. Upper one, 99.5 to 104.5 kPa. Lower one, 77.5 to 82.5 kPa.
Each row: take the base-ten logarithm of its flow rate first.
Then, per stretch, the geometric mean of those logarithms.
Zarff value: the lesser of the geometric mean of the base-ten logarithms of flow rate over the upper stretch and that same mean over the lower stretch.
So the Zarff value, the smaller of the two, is 2.10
